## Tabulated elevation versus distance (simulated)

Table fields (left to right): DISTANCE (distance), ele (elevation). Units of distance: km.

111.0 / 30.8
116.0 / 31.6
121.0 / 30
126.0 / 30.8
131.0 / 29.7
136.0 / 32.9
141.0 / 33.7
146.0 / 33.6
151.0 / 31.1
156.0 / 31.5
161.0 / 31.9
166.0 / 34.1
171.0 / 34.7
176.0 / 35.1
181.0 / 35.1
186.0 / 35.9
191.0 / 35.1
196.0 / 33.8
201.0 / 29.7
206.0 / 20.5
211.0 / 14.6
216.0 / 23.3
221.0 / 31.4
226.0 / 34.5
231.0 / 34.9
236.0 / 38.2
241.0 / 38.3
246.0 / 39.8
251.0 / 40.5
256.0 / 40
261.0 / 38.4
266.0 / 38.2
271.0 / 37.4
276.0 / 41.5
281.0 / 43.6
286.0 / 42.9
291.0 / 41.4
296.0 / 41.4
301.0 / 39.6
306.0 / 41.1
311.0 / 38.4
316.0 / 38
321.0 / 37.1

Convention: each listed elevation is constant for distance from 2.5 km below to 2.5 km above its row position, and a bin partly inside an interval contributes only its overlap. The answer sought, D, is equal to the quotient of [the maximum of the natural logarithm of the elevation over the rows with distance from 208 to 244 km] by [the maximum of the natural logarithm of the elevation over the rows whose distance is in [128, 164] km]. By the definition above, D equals 1.04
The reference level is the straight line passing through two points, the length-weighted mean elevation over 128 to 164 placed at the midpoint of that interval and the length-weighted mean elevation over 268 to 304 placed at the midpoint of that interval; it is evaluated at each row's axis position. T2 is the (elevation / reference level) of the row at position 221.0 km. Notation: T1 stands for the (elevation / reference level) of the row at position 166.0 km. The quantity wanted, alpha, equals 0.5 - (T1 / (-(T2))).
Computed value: 1.7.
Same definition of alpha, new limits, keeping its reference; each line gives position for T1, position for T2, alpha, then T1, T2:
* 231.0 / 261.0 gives 1.5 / 0.93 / 0.97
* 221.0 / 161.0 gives 1.4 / 0.85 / 0.97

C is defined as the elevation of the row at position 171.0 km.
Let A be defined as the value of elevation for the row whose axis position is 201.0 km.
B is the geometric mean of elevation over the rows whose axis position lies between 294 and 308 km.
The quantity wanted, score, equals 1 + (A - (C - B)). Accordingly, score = 37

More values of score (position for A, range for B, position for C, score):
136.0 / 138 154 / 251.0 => 26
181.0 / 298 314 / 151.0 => 45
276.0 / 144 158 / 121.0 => 45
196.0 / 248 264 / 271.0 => 37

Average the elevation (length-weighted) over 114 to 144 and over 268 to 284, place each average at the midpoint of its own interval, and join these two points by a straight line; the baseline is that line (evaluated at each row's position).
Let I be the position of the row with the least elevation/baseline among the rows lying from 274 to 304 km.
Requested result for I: 301.0 km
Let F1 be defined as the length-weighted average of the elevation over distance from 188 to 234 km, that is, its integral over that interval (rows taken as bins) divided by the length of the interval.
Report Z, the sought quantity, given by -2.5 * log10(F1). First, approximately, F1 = 29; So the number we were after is -3.6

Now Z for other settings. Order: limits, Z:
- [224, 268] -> -4.0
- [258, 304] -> -4.0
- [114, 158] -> -3.8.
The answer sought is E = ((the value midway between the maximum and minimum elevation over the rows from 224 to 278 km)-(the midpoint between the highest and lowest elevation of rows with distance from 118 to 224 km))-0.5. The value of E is 12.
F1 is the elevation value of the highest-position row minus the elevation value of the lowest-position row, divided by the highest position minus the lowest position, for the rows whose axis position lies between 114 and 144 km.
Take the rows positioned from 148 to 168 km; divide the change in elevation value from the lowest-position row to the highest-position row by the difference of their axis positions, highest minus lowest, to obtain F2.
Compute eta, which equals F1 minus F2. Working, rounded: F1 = 0.08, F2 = 0.2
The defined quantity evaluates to -0.1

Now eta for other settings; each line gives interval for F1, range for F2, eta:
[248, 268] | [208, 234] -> -1.2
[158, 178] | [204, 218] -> -0.1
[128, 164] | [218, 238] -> -0.4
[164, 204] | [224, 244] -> -0.4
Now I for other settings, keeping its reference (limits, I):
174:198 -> 196.0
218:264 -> 221.0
